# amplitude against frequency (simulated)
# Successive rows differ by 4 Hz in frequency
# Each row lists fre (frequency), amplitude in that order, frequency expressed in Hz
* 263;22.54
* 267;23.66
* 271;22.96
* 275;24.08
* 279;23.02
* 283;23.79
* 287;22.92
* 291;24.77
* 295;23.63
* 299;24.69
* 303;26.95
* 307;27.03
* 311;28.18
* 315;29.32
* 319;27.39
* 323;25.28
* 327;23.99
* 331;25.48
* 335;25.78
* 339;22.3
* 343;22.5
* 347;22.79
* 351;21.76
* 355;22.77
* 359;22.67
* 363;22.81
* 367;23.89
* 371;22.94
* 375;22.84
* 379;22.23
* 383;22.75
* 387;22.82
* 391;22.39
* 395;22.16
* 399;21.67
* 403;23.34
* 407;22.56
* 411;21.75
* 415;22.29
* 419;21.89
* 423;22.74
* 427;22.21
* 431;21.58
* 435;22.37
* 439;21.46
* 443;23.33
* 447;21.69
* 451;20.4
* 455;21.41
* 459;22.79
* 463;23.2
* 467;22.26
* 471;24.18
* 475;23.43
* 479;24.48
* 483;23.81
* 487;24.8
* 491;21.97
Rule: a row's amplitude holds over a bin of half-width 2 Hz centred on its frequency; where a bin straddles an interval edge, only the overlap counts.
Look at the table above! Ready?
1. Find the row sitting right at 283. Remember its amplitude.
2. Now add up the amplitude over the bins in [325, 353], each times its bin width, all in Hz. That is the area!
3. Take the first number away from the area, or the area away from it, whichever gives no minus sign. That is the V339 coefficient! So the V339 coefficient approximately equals 635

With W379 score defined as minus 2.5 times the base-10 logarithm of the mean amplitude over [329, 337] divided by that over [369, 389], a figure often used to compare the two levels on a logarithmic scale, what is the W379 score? -0.13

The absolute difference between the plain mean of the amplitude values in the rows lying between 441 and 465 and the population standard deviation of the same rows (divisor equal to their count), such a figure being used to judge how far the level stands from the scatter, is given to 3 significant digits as 21.1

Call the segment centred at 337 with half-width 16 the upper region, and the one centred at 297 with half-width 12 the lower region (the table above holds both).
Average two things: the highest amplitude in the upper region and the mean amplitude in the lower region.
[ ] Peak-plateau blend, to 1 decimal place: 25.4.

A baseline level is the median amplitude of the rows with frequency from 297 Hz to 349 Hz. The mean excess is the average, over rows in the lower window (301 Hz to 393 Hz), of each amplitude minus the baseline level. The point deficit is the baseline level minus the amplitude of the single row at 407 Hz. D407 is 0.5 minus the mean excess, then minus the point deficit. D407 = -1.2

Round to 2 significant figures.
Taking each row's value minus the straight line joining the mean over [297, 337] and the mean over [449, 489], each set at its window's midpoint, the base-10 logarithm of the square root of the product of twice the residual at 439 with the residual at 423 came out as 0.39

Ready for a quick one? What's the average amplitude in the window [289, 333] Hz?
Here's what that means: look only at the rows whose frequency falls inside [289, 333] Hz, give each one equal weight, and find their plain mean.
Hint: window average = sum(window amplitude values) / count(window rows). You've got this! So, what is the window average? 26.1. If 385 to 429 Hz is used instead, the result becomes 22.3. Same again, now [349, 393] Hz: 22.7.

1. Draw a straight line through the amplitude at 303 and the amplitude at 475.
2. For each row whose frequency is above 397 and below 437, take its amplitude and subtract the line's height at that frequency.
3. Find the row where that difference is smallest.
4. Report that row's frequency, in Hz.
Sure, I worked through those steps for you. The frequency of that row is 399 Hz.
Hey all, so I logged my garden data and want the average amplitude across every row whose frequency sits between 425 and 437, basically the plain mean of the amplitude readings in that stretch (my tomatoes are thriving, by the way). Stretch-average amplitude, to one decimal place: 22.1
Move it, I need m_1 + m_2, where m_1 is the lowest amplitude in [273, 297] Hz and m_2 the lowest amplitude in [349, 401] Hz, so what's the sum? 44.6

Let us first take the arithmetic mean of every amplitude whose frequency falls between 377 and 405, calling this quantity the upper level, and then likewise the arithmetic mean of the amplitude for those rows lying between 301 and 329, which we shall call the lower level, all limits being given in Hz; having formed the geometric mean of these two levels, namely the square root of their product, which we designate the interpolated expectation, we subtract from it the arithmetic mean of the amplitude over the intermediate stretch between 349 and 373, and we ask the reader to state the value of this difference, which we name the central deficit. 1.8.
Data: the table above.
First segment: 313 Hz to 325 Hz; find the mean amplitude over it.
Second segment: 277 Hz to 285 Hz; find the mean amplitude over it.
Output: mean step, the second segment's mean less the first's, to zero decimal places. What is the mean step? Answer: -4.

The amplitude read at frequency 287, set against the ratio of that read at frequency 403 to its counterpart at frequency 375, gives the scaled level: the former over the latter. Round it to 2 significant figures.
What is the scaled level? 22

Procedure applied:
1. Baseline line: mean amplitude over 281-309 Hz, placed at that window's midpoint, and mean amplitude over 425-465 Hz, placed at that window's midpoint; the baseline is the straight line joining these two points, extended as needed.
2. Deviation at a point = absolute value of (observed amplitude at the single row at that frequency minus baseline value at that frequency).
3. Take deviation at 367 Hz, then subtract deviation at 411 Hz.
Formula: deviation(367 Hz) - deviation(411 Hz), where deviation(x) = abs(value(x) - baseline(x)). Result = -0.5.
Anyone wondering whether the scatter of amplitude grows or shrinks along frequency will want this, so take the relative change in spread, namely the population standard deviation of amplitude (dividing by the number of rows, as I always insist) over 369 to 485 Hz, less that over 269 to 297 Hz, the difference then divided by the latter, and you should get 0.4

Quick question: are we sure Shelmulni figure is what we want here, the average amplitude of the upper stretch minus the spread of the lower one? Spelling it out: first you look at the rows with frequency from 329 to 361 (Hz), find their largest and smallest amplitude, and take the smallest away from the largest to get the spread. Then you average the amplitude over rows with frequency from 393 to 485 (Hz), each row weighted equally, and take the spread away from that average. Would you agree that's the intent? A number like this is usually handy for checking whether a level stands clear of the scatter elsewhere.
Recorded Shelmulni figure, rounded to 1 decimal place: 18.5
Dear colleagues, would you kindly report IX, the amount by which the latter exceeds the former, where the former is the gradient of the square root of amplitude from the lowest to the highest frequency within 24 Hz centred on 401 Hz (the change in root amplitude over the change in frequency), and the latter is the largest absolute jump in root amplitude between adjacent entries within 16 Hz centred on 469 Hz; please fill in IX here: 0.20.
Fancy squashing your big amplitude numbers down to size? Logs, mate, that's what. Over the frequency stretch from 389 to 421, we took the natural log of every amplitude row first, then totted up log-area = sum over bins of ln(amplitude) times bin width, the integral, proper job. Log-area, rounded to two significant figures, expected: 99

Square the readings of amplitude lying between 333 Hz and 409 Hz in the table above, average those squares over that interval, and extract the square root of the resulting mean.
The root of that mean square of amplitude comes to 22.8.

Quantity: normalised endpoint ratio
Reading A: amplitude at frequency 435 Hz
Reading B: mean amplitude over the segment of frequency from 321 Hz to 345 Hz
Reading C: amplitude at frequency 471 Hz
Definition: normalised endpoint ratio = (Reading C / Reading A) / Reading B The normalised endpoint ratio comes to 0.0446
